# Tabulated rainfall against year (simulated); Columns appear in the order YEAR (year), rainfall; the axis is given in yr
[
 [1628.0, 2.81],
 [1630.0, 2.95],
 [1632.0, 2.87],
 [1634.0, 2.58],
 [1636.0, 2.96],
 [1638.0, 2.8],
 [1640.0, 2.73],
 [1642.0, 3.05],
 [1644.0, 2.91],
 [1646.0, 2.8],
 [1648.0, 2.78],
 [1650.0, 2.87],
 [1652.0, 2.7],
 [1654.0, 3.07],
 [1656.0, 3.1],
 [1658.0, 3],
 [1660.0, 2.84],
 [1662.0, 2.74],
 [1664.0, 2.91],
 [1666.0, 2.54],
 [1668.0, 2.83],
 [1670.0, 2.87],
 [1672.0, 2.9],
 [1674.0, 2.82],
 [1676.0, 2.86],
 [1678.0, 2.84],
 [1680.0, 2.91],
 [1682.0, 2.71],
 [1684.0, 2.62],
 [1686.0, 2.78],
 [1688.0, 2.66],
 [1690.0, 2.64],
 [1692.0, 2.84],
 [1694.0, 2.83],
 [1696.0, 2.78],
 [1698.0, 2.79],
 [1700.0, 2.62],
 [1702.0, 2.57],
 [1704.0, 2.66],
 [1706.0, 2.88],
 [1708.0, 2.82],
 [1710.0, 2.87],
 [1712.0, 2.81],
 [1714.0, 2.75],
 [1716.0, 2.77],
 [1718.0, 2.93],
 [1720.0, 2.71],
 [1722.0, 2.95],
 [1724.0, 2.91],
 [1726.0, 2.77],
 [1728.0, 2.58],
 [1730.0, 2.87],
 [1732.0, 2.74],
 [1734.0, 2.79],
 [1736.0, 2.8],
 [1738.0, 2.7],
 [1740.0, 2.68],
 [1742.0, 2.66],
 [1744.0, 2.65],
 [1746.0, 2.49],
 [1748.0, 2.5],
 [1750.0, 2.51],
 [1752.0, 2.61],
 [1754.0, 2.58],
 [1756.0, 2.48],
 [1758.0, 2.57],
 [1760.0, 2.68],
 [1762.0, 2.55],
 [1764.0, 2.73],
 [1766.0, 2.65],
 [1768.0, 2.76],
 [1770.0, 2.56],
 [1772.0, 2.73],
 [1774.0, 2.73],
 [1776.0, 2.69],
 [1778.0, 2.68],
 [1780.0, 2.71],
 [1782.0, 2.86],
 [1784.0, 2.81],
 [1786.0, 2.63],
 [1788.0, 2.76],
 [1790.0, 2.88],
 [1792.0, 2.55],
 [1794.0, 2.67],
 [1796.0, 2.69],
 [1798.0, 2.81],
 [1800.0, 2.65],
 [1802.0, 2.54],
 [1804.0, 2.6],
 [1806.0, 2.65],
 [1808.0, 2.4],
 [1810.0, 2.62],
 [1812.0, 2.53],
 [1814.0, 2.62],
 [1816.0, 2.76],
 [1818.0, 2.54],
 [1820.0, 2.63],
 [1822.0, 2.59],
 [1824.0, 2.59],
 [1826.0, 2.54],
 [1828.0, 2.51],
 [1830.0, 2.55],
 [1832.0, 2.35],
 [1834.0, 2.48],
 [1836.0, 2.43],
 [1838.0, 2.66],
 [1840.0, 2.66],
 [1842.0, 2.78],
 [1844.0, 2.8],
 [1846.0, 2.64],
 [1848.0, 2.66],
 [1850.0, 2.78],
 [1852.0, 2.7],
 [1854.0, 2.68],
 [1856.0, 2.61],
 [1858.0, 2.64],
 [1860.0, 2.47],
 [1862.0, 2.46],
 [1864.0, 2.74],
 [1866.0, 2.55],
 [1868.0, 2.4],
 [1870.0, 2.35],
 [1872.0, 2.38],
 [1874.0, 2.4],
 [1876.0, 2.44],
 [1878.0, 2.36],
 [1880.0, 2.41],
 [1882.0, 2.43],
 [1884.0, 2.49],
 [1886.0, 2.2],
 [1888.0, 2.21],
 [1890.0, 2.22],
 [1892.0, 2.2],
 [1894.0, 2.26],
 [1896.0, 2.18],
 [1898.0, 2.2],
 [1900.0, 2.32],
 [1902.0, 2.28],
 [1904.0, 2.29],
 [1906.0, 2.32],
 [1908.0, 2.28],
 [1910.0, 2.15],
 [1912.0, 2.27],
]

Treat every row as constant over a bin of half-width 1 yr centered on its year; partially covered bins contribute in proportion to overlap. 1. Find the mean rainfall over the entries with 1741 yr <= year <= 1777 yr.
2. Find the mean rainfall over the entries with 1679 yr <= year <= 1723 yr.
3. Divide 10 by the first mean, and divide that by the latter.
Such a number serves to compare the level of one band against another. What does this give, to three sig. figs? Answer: 1.38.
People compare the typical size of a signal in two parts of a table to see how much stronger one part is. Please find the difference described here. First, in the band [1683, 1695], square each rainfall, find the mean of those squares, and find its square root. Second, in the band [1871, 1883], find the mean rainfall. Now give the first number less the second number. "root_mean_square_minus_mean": 0.3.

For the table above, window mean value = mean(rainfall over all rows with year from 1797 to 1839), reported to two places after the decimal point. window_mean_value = 2.57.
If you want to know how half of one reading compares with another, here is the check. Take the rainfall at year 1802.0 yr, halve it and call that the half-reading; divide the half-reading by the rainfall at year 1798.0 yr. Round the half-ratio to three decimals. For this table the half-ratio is 0.452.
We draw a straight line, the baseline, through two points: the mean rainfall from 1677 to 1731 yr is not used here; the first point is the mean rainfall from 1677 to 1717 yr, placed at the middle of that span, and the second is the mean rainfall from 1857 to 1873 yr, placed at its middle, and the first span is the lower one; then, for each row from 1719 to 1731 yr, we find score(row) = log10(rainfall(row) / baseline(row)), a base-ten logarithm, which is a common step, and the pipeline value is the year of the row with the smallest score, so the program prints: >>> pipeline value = 1728.0 yr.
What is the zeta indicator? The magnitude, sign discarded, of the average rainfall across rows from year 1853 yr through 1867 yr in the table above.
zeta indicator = 2.59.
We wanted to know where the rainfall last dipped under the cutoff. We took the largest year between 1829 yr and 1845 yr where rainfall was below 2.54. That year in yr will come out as 1836.0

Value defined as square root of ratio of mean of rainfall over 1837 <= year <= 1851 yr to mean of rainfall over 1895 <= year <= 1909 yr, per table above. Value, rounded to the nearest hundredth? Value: 1.09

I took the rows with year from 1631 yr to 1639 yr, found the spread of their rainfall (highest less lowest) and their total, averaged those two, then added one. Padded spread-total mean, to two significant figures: 6.8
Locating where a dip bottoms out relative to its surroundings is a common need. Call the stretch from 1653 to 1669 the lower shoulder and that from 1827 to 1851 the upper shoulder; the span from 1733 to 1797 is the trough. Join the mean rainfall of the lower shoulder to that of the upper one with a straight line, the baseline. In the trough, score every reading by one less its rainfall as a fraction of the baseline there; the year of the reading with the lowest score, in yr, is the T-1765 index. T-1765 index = 1790.0 yr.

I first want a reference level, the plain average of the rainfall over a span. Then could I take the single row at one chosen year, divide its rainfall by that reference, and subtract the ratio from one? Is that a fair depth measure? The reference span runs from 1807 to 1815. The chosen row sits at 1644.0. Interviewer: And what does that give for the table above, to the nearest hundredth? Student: -0.14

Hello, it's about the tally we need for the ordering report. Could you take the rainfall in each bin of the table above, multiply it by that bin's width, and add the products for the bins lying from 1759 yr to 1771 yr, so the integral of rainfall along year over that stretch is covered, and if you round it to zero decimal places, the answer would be 32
